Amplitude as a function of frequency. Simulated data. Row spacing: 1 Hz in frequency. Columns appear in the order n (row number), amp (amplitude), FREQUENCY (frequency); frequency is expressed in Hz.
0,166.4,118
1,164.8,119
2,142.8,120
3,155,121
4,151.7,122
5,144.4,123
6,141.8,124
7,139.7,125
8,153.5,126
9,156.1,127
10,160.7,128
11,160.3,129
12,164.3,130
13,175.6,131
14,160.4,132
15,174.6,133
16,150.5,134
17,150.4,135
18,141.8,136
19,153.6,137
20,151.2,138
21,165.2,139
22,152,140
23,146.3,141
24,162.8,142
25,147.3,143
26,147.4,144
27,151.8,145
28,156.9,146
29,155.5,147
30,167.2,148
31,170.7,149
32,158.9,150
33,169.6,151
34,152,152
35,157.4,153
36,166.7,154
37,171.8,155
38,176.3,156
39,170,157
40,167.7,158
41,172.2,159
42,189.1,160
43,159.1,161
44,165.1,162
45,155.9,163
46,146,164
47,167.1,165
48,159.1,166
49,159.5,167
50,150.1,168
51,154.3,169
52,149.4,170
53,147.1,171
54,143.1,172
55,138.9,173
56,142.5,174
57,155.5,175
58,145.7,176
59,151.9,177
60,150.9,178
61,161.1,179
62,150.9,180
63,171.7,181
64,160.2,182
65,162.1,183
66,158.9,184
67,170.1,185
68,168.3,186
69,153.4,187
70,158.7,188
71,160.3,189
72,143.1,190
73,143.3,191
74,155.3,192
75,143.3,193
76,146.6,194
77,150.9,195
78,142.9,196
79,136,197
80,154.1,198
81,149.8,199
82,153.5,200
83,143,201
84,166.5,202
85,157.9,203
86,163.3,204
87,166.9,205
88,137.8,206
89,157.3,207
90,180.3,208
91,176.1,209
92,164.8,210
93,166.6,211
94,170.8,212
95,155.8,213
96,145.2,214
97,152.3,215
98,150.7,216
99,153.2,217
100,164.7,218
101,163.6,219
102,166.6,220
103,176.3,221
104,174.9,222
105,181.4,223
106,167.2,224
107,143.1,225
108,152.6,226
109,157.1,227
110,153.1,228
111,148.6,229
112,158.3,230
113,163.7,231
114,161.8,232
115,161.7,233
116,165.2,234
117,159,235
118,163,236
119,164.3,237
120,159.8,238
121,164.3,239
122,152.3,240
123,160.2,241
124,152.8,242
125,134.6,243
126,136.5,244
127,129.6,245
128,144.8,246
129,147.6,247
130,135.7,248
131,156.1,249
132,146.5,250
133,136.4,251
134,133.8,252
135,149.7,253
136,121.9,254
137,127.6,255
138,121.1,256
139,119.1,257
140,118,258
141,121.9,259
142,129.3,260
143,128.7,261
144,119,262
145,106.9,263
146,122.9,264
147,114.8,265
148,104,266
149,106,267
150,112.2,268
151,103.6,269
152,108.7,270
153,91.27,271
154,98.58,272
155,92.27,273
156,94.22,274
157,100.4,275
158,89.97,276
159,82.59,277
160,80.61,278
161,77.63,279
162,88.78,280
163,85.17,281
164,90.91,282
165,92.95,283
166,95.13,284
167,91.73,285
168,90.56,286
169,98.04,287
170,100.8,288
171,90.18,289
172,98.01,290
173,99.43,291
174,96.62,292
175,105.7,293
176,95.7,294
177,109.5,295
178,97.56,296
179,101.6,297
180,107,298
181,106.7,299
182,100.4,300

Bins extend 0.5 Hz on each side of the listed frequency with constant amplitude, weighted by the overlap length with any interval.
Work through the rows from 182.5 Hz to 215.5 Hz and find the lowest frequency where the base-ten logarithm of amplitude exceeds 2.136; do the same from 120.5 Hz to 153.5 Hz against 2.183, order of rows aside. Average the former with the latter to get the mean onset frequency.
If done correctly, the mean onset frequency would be 152.0 Hz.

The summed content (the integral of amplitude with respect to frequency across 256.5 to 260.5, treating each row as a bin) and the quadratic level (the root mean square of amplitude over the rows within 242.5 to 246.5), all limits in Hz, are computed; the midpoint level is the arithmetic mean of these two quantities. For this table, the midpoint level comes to 312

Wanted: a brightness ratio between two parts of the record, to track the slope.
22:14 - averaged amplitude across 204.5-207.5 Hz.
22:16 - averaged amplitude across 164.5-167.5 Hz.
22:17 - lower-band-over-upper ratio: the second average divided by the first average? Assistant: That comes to 1.05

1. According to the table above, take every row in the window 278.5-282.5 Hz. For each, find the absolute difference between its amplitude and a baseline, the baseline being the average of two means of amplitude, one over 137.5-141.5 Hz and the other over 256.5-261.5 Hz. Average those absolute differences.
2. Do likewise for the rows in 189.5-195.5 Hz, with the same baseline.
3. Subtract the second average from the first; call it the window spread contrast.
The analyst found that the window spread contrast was 44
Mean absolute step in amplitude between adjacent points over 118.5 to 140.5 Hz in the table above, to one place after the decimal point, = 9.0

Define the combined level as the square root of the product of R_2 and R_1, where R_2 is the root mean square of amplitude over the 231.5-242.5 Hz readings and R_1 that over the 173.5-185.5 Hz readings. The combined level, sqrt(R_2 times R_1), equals 159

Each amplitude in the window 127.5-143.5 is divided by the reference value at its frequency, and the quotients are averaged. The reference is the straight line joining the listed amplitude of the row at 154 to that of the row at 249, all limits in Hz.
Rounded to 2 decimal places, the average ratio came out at 0.93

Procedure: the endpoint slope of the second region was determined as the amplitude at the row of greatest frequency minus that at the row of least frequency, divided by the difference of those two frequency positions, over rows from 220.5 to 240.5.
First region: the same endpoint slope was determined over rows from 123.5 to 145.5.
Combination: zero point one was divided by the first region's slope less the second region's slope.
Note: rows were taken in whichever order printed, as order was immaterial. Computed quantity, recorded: 0.06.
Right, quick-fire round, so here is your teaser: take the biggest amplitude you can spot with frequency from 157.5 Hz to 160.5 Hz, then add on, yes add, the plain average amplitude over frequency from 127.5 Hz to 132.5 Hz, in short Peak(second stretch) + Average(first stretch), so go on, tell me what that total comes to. 353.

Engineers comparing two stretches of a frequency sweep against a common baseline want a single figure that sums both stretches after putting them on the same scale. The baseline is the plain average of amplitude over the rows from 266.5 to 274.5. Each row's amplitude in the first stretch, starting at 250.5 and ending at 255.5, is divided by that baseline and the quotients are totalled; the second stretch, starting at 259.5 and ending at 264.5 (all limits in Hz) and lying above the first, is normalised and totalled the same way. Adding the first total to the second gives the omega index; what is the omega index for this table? 12.7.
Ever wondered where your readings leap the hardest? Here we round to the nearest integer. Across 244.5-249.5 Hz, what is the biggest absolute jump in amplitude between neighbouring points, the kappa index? 20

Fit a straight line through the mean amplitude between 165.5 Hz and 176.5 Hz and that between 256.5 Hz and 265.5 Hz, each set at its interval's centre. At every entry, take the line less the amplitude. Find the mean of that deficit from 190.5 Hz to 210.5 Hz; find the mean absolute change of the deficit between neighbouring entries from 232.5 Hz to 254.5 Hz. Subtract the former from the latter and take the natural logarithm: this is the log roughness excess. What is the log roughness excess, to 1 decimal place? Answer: 3.2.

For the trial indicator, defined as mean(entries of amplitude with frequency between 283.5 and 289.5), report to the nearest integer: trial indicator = 94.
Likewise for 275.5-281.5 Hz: 84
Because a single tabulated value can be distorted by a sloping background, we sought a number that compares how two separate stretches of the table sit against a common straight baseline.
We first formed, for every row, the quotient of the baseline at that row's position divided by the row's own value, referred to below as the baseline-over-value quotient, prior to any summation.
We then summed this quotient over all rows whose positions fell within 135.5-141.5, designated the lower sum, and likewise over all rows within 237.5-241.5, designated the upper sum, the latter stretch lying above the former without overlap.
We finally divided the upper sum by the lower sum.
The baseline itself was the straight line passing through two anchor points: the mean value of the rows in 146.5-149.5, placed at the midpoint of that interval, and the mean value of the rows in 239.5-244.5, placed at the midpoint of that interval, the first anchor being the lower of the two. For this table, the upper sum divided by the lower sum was 0.6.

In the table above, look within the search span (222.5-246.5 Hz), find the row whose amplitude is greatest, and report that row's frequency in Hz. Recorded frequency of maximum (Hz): 223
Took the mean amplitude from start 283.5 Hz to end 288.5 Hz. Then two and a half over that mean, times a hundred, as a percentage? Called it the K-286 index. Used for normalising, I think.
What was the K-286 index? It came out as 2.62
